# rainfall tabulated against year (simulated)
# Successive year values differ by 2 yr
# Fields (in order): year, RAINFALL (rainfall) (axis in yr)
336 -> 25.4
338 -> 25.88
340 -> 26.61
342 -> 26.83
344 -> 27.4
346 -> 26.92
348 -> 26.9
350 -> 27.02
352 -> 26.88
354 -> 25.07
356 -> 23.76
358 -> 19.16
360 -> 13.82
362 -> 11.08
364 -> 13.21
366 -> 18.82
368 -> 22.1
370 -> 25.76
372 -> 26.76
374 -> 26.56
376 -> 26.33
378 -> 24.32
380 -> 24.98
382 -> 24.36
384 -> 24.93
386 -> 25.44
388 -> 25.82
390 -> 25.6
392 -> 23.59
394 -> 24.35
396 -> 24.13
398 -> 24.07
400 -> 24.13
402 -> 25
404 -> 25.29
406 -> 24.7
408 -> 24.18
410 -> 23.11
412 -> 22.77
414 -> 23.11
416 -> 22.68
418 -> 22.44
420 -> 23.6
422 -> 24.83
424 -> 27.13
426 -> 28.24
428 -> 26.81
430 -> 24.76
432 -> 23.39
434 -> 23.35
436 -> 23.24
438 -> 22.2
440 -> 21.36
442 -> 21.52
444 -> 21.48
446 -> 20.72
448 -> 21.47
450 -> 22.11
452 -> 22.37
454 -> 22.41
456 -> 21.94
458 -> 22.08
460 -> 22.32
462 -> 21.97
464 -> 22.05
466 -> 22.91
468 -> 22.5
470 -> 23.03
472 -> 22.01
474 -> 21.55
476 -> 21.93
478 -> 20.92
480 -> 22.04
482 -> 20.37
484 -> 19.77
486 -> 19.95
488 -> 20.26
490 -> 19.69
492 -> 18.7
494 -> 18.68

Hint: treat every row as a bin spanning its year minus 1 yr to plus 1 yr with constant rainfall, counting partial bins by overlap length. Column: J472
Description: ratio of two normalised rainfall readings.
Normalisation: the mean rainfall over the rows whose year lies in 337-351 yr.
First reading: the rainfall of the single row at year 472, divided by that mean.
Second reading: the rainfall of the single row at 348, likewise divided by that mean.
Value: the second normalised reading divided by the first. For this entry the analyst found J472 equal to 1.22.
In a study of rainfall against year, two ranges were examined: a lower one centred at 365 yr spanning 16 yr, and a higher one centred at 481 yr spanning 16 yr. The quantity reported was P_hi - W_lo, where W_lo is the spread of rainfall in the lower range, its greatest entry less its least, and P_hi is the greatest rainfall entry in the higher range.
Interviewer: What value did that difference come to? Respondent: 6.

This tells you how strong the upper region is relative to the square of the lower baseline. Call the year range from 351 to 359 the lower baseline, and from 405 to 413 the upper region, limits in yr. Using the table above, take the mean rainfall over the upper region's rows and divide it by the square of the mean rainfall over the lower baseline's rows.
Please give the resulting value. 0.0421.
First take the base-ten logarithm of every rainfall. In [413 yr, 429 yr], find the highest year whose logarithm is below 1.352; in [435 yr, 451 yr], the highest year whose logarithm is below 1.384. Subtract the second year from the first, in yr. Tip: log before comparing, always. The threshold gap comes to -32 yr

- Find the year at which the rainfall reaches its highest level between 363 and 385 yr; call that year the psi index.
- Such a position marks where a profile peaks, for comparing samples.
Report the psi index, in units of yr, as 372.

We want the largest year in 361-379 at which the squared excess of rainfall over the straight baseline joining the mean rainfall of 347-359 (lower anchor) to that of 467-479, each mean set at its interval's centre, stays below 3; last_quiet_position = 378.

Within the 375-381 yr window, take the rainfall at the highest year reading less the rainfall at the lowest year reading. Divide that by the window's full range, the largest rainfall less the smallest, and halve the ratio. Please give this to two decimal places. -0.34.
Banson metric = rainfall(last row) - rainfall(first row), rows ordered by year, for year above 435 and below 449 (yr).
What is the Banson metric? -1.77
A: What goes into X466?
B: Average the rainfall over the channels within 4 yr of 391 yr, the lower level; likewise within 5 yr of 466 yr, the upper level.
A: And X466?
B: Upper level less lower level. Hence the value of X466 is -2.3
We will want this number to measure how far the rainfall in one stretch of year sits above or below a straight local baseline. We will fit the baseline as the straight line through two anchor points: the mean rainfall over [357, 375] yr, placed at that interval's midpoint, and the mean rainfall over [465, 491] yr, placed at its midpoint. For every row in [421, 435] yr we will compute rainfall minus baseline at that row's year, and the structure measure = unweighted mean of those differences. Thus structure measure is 4.9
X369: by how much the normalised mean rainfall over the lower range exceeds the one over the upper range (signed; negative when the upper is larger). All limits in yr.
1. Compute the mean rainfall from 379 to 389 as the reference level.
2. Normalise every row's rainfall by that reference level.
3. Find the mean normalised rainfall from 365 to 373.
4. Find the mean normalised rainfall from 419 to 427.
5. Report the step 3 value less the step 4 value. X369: -0.10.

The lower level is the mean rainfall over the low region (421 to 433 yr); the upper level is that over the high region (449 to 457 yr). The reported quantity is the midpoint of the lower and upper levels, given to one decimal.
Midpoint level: 24.0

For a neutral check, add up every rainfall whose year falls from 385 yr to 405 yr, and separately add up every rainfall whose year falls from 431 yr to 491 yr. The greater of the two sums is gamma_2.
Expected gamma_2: 653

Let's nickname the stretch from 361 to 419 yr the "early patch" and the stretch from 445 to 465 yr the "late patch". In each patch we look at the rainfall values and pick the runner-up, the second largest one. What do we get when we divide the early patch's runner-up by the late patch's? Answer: 1.19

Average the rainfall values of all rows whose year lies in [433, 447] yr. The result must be 22.0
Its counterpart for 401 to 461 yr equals 23.4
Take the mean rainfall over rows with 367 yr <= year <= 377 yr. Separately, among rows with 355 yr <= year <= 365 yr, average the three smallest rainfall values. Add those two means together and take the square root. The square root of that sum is 6.2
